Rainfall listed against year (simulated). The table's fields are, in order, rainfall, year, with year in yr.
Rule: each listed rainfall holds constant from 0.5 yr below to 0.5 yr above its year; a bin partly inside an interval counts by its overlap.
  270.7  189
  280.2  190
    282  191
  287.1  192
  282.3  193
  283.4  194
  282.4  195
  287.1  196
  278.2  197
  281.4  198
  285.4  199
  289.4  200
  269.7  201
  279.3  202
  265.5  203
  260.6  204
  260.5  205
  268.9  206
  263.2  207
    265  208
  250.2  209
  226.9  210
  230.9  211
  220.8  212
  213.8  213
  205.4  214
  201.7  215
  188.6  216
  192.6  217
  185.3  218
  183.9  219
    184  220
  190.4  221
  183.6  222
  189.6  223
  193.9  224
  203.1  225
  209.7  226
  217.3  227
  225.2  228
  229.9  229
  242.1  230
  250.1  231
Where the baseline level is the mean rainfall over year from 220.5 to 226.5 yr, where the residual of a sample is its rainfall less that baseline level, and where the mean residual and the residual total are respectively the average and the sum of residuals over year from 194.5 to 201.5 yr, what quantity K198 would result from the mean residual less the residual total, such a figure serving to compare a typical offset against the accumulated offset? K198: -521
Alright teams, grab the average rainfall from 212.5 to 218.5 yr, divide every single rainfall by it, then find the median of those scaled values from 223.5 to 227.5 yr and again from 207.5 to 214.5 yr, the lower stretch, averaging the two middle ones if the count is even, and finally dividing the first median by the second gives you 0.91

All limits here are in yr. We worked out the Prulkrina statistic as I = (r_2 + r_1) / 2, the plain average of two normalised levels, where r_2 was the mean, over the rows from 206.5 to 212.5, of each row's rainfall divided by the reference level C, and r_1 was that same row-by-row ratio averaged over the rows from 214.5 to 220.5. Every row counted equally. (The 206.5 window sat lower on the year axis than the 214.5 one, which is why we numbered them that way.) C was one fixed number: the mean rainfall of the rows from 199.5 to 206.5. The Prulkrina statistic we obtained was 0.799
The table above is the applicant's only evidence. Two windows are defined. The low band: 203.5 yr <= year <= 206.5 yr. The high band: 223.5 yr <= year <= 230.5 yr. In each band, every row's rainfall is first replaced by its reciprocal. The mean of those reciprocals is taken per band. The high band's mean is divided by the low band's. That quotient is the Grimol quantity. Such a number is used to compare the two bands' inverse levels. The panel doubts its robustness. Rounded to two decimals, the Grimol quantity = 1.22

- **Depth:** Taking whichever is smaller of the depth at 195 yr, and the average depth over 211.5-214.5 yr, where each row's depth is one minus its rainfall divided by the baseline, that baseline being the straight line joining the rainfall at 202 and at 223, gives 0.082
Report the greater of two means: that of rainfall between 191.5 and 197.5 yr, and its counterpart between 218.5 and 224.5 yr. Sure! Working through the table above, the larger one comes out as 283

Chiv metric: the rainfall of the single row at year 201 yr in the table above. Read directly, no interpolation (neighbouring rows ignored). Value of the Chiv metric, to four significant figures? 269.7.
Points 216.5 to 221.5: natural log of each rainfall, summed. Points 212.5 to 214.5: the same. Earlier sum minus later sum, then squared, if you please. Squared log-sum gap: 239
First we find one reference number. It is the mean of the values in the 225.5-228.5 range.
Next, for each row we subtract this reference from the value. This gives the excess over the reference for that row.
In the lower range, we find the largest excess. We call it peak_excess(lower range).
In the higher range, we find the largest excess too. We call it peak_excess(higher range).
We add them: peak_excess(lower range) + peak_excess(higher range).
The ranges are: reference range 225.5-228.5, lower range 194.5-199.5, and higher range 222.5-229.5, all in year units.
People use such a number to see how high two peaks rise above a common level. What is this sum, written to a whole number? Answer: 82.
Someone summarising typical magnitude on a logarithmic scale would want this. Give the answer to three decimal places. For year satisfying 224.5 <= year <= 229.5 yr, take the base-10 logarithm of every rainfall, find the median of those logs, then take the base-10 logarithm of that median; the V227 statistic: 0.369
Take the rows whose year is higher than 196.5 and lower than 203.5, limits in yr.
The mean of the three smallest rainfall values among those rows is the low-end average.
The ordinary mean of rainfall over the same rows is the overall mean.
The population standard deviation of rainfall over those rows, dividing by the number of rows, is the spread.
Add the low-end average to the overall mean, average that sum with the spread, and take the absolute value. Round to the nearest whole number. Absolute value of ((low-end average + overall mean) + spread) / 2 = 279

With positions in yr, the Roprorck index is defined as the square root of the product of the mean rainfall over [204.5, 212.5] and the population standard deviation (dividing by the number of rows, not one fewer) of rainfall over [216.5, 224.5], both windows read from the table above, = 31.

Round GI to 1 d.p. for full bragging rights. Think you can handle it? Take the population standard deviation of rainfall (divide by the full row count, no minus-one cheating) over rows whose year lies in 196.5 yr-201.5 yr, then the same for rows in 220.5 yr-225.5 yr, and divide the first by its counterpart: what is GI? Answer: 1.0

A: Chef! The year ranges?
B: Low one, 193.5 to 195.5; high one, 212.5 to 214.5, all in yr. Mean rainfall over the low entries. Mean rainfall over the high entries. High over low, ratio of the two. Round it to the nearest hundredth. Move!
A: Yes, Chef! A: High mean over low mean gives 0.74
